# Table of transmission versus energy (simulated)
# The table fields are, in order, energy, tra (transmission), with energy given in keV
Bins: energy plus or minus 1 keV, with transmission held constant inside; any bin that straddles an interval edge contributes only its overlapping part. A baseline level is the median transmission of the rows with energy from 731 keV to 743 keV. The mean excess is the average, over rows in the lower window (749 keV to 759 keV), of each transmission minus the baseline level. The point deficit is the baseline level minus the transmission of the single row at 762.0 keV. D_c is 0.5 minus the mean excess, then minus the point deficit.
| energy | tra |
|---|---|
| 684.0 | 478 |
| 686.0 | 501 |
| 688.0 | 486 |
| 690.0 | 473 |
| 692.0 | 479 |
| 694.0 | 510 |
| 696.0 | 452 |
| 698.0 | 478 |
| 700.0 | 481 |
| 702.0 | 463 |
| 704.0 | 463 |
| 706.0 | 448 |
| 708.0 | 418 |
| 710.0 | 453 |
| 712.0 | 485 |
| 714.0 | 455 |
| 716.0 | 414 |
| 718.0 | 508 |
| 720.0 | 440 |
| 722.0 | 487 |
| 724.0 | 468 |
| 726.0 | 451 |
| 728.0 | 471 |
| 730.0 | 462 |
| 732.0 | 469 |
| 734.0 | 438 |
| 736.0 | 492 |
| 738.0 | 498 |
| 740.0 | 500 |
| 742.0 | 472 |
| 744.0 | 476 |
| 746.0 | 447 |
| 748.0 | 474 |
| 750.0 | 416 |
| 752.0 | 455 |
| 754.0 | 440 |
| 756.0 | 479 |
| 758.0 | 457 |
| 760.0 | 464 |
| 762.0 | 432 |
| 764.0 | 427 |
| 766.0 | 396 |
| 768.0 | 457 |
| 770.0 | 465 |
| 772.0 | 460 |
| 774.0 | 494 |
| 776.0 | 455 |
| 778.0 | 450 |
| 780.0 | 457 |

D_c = -17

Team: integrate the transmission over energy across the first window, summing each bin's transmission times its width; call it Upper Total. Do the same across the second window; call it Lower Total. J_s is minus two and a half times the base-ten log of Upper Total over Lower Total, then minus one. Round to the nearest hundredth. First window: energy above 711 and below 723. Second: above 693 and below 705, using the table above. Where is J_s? -0.98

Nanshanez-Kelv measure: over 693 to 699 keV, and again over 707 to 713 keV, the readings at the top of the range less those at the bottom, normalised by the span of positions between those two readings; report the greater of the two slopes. 17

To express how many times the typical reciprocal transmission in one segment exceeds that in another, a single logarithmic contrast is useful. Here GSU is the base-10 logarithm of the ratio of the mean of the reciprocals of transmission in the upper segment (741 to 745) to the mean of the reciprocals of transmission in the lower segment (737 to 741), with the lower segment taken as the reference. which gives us 0.022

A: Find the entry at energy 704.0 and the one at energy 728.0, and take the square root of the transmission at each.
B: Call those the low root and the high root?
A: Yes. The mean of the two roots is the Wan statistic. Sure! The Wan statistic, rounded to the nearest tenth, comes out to 21.6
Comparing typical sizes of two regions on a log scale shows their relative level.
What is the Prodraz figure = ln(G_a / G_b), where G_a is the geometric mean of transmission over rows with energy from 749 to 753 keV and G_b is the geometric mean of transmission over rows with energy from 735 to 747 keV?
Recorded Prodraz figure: -0.10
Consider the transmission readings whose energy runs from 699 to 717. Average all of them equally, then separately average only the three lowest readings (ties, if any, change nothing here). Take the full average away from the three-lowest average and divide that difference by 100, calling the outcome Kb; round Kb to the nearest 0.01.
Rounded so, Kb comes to -0.27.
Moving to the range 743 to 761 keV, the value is -0.22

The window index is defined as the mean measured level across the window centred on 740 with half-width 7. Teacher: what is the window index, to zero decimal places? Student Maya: 475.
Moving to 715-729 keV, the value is 463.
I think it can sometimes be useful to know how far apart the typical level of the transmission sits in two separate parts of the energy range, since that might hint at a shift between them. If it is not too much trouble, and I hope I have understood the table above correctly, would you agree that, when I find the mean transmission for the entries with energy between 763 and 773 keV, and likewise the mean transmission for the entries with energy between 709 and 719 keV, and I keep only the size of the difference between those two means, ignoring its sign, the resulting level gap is 22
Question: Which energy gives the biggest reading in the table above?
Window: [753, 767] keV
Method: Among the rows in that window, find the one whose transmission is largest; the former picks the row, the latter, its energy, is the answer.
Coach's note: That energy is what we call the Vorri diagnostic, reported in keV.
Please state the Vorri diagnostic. 756.0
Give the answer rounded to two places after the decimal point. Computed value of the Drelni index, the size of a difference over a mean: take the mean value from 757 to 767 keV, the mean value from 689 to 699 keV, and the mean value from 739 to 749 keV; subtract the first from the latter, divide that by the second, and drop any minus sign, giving 0.08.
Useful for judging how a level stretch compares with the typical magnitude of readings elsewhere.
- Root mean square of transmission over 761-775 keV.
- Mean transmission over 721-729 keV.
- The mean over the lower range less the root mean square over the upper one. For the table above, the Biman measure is 21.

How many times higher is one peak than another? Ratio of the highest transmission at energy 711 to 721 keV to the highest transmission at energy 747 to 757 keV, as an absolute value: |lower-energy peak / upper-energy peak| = 1.06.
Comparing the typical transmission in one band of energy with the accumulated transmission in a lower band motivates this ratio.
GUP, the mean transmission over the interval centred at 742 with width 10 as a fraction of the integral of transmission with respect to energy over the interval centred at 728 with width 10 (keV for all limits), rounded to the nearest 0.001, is 0.103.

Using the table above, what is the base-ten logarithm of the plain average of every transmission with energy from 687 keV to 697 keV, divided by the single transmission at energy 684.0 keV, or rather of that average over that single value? 0.002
